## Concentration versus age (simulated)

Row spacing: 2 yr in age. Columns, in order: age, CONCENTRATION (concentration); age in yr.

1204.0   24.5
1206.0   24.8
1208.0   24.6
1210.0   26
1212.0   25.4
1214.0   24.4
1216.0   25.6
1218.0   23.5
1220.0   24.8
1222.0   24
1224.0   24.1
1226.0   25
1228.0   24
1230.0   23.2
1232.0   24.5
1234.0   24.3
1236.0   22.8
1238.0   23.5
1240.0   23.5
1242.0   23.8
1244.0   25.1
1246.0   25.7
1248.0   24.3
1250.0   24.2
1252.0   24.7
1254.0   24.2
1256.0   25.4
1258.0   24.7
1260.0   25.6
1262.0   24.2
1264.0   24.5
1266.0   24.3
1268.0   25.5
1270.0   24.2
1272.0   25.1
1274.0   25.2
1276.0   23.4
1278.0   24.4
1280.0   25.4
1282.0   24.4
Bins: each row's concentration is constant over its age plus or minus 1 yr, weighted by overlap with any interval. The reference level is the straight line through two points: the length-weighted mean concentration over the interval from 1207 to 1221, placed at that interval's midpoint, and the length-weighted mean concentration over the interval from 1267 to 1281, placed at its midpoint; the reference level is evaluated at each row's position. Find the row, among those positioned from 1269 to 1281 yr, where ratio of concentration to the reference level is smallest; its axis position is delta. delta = 1276.0 yr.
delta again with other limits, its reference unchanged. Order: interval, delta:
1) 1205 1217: 1214.0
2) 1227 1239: 1236.0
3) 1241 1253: 1242.0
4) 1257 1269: 1262.0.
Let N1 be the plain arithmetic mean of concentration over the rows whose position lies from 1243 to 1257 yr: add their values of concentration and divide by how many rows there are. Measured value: 24.8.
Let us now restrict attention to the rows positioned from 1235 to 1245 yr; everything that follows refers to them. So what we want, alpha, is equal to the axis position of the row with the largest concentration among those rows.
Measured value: 1244.0 yr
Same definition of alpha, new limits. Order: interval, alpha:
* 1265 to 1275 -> 1268.0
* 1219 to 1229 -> 1226.0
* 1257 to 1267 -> 1260.0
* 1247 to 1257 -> 1256.0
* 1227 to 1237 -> 1232.0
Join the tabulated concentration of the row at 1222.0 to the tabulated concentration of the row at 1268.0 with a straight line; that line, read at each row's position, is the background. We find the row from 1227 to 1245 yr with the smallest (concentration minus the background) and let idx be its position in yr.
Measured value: 1236.0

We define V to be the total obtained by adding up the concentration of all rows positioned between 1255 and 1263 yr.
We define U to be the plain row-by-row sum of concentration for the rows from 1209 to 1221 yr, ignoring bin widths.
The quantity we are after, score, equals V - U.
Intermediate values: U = 150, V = 100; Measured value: -50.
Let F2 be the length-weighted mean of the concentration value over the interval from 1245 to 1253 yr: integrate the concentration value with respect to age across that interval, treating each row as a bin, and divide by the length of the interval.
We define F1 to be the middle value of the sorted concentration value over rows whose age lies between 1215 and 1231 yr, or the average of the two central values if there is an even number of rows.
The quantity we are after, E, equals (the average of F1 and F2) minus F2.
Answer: -0.34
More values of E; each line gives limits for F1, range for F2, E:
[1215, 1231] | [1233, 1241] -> 0.26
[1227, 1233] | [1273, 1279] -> -0.17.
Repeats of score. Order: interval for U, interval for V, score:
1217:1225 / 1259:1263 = -47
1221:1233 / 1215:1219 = -96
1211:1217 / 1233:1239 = -5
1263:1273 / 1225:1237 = 20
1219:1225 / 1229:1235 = -1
